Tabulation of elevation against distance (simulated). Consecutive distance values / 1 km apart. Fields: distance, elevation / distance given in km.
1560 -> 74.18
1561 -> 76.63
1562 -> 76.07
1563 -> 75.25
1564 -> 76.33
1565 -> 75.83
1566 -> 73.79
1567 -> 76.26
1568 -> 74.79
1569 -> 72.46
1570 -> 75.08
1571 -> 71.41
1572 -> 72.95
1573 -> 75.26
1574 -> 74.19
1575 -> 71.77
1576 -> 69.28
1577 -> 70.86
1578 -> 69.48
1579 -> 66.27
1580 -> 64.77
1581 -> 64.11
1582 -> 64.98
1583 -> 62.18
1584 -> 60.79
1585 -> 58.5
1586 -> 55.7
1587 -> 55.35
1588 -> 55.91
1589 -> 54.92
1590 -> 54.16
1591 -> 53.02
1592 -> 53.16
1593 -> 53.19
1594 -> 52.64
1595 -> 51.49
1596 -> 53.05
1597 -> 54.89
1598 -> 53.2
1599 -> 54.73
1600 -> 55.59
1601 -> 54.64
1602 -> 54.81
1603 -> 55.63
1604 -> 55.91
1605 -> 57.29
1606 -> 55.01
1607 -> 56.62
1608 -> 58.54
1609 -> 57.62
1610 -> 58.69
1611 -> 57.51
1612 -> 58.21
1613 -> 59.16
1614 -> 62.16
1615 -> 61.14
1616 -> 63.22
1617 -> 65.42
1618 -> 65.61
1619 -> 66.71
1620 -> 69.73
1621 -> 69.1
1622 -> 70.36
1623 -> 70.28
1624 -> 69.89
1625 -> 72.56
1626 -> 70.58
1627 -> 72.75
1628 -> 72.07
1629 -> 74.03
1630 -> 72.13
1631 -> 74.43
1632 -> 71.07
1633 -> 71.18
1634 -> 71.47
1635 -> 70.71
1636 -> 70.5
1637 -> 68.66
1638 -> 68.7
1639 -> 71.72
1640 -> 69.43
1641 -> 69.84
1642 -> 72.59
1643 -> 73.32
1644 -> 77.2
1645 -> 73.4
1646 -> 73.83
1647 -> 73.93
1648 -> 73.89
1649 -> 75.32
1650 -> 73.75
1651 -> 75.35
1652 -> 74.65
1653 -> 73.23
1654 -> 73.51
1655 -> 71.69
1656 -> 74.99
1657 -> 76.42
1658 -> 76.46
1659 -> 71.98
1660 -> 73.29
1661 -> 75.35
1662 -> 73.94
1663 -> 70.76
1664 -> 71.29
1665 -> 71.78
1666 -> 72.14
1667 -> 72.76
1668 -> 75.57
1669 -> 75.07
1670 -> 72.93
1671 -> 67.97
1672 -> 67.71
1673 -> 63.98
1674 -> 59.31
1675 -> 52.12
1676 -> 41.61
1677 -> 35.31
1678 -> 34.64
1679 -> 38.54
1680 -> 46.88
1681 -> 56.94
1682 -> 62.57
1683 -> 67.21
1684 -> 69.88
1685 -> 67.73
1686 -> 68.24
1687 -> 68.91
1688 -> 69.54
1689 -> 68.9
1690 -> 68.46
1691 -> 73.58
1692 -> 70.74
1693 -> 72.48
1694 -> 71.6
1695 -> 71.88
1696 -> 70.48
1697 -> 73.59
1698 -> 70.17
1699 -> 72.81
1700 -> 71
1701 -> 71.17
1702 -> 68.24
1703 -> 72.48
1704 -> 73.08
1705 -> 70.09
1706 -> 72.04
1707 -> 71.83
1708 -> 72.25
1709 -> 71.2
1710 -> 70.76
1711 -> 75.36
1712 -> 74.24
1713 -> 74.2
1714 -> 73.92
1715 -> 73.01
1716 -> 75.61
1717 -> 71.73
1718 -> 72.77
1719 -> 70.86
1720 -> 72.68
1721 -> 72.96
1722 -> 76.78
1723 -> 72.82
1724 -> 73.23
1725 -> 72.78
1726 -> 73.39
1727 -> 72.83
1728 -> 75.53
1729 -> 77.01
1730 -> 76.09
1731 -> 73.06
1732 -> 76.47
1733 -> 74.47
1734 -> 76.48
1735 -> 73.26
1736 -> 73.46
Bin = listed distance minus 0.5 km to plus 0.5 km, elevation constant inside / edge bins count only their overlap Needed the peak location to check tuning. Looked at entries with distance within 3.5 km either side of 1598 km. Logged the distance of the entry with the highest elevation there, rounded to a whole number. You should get 1600 km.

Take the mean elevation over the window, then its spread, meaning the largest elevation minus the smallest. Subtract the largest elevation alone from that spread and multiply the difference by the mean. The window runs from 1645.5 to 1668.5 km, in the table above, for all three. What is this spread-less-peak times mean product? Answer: -5217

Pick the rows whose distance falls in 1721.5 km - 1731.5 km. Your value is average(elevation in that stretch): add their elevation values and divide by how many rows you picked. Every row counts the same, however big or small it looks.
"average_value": 74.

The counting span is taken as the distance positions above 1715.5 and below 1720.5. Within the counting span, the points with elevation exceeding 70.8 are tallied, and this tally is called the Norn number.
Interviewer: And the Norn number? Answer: 5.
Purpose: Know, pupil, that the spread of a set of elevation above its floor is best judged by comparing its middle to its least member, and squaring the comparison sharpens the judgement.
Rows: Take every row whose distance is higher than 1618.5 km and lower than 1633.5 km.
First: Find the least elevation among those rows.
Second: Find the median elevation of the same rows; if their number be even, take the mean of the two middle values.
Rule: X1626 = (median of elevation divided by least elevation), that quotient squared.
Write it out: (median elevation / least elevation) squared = 1.13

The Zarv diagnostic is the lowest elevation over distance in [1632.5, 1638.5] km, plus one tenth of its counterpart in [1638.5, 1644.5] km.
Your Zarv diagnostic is 76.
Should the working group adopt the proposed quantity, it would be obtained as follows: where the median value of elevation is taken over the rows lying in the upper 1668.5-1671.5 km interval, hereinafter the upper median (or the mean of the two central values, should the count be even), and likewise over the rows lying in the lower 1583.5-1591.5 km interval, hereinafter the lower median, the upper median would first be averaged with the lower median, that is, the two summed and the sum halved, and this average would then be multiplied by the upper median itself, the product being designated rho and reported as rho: 4684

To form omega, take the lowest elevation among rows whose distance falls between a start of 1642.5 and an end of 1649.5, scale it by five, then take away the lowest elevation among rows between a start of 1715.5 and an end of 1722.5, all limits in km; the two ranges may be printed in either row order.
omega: 296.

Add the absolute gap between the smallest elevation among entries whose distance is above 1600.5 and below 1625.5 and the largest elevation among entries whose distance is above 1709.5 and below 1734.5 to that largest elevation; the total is 99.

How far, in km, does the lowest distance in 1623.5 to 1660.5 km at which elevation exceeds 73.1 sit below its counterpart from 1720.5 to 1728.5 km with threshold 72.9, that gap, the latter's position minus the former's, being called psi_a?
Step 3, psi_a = 92 km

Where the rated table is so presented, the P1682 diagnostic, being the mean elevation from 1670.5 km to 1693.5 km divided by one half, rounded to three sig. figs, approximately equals 121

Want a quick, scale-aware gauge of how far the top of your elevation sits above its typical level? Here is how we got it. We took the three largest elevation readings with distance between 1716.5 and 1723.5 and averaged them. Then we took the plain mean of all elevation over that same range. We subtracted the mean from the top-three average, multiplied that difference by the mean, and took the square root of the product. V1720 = 9.5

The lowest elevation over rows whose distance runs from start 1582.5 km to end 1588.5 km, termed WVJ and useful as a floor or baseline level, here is 55.35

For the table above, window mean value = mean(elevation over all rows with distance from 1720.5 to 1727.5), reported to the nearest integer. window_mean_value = 74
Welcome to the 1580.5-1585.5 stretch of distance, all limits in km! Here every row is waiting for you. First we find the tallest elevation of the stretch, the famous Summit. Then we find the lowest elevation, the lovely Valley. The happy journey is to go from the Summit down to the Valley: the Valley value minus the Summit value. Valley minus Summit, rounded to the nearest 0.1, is -6.5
